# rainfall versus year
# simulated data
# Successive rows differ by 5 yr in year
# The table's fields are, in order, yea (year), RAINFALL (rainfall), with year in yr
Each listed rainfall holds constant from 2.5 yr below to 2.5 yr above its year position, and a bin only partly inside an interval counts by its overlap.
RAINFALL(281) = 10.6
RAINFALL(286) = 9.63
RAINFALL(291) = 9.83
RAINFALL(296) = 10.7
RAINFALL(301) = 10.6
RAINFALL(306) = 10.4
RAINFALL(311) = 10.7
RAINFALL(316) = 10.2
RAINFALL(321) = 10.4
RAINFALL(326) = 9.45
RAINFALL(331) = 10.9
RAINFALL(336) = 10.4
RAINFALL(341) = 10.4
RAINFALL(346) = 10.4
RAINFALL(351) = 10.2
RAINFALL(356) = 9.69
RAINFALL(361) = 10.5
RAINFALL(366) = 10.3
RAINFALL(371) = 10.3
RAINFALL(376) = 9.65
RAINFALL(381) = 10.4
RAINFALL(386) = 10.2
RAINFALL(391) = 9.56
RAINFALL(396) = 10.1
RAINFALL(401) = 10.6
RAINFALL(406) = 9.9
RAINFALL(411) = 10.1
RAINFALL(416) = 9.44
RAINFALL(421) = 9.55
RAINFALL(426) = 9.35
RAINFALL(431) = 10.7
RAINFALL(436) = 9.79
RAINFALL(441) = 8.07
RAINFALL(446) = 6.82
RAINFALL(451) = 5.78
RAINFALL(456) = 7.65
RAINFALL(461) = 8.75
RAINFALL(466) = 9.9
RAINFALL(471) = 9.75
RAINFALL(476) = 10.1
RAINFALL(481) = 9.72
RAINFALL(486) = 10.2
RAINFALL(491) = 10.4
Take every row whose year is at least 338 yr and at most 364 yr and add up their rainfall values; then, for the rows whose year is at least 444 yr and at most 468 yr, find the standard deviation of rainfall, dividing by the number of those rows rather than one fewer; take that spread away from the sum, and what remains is 49.7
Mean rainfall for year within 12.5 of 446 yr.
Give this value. 7.6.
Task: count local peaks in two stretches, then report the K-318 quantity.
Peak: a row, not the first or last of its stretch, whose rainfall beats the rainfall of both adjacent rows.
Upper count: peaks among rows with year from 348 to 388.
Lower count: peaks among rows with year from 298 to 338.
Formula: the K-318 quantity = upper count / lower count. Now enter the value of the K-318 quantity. 0.7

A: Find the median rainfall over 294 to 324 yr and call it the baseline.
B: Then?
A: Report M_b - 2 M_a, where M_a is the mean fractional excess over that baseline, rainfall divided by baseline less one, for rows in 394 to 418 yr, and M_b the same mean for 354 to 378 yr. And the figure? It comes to 0.05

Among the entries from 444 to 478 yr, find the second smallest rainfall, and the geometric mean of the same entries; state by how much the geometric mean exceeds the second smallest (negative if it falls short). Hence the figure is 1.4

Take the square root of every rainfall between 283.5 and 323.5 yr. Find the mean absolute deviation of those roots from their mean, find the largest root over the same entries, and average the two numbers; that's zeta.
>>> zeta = 1.660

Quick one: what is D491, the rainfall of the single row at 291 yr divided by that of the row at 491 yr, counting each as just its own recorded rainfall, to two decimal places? 0.95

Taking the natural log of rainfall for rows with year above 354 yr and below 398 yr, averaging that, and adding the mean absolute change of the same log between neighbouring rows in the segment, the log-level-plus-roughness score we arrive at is 2.36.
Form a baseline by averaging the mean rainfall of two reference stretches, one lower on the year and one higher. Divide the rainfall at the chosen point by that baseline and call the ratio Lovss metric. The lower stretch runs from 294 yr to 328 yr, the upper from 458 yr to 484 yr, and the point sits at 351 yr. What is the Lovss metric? 1.02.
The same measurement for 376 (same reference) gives 0.97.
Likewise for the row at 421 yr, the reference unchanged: 0.96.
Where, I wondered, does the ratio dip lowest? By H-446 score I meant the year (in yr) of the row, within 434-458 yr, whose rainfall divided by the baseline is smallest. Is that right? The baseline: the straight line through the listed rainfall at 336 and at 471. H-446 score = 451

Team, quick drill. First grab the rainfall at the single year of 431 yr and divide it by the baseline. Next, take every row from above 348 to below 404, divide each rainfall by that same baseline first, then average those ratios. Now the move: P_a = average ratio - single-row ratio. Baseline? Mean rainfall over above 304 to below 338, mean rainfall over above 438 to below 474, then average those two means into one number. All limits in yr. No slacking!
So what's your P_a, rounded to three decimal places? -0.061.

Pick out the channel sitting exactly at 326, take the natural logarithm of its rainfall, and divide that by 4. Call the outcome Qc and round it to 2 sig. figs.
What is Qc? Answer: 0.56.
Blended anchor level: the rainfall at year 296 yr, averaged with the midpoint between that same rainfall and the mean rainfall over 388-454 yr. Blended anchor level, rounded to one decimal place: 10.3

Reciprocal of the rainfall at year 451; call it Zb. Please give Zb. 0.173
